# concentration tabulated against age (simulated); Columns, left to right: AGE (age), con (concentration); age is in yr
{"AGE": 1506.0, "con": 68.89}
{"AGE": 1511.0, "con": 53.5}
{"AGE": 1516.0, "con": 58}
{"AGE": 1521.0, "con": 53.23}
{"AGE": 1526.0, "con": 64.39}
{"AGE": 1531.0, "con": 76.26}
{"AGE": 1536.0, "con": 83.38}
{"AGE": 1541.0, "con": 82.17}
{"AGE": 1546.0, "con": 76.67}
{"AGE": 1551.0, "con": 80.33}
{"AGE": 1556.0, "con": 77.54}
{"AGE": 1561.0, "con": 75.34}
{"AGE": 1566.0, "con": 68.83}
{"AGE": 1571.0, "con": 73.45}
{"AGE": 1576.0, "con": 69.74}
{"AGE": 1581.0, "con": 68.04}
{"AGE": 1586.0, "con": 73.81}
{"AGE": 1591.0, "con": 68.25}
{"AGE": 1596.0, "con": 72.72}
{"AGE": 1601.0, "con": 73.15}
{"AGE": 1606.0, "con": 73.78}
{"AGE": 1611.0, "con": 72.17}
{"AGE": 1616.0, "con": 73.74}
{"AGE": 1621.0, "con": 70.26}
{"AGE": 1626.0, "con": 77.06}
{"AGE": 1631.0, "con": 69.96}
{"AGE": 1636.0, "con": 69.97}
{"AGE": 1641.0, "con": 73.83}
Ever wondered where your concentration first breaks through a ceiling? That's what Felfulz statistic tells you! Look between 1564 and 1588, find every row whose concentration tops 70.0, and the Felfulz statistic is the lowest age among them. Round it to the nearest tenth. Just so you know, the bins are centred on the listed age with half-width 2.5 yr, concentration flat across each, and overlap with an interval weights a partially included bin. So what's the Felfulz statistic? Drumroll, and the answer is 1571.0 yr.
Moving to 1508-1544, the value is 1531.0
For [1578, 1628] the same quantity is 1586.0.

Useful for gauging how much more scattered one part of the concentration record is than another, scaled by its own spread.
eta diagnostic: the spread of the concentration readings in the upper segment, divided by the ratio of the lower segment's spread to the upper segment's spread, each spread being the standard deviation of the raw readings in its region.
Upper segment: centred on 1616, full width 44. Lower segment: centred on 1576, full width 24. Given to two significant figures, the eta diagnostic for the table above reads 2.0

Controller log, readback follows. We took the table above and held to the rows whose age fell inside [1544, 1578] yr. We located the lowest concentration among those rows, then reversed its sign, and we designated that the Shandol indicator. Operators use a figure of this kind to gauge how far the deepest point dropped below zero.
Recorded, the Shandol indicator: -68.8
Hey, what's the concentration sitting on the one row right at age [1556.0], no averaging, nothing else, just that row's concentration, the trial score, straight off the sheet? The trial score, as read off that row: 77.54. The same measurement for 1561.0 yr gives 75.34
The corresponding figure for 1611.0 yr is 72.17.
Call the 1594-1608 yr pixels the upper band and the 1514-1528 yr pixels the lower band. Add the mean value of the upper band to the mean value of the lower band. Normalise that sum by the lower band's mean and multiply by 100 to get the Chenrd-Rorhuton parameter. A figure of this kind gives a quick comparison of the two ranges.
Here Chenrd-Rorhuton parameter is 225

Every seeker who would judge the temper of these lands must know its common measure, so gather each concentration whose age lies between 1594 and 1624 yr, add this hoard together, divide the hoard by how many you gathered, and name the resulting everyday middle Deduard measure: 73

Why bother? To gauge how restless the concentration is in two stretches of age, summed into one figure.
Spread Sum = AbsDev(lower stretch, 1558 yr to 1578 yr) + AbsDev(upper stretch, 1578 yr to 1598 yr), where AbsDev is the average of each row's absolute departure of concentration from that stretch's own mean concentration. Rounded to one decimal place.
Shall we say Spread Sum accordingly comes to 5.1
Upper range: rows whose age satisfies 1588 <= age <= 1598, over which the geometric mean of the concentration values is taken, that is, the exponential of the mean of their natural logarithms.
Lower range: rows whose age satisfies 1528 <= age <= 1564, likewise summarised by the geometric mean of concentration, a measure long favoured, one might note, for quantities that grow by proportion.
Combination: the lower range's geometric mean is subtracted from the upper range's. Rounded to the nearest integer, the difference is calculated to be -8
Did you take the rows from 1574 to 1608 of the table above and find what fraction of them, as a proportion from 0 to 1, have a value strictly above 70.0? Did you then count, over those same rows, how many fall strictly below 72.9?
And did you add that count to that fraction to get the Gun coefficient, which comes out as 4.6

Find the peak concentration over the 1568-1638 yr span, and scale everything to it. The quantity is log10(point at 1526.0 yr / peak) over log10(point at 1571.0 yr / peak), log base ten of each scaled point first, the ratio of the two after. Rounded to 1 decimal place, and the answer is 3.7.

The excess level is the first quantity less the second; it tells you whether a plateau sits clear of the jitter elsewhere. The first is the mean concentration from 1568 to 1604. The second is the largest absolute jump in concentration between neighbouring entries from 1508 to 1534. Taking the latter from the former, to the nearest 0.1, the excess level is 59.4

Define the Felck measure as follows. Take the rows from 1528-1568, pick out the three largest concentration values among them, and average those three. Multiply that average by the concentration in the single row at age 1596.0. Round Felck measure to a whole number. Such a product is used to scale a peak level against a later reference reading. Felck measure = 5960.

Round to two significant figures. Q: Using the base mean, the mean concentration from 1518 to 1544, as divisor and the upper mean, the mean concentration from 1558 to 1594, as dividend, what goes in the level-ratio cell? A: 0.99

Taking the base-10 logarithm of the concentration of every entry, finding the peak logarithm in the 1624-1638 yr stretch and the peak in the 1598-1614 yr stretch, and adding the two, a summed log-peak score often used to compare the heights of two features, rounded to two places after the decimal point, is 3.75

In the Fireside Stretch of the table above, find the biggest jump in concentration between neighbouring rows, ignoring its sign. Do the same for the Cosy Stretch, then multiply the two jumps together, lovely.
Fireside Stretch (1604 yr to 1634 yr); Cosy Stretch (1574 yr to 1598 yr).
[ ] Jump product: 41.0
